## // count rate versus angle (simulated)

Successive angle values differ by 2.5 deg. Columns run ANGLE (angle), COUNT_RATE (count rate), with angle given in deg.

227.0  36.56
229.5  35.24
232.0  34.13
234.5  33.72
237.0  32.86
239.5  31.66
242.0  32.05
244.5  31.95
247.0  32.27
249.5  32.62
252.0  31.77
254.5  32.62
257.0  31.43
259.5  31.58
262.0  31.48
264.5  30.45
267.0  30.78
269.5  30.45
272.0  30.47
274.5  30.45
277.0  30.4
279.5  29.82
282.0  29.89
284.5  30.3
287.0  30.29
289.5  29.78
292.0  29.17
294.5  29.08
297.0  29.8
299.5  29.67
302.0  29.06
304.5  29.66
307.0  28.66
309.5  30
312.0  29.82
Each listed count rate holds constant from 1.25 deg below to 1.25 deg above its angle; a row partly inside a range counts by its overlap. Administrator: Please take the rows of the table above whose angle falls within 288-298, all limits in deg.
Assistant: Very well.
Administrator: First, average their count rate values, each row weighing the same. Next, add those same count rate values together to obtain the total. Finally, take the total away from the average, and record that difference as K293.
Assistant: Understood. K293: -88.4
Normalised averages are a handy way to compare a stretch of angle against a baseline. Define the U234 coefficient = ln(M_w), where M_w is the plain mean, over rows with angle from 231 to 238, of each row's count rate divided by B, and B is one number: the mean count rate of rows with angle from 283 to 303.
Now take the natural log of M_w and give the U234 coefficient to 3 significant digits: 0.124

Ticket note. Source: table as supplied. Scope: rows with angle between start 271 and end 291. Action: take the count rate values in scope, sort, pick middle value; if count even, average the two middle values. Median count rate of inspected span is 30.3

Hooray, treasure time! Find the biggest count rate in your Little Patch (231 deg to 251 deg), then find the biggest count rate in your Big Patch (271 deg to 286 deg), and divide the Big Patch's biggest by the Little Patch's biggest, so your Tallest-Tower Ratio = 0.89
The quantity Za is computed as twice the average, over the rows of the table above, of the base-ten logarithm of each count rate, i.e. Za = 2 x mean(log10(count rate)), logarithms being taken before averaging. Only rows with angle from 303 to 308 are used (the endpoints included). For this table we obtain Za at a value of 2.93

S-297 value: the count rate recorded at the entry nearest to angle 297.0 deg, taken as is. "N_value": 29.8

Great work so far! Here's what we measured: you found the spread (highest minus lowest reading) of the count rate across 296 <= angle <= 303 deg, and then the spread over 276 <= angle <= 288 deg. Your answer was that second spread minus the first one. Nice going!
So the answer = -0.16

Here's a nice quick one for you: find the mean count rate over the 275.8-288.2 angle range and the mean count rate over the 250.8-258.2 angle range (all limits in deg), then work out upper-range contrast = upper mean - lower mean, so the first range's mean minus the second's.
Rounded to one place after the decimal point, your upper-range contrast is -1.8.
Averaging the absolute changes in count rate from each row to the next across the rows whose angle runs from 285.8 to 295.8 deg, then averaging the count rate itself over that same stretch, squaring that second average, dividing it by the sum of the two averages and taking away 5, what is 24.2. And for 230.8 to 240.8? 27.3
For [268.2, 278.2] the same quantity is 25.4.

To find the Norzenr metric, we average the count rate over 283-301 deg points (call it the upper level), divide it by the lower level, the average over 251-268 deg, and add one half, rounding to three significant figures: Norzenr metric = 1.45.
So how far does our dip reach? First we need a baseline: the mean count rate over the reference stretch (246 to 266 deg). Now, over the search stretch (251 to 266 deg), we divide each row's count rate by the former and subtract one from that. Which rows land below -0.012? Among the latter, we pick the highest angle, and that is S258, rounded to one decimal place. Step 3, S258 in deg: 264.5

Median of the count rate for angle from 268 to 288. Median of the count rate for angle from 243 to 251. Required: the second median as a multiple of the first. 1.06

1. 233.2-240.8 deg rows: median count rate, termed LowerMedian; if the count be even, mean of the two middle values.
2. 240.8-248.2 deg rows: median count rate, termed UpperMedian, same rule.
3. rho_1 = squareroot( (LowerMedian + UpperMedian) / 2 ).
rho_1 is 5.70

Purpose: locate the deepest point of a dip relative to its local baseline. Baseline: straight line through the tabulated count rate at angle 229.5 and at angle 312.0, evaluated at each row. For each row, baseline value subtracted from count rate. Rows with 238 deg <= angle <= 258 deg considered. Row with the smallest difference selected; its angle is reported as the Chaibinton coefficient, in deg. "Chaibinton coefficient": 239.5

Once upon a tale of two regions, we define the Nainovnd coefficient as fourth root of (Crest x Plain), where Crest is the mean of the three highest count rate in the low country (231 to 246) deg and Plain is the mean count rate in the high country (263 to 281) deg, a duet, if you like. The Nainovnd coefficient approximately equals 5.65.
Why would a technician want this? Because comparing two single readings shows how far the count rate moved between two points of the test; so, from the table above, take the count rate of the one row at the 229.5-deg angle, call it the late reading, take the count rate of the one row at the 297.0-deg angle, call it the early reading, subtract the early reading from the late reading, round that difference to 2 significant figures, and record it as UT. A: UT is 5.4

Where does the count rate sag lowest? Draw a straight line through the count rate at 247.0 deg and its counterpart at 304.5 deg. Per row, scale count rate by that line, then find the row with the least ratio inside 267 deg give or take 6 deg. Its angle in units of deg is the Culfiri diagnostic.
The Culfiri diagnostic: 264.5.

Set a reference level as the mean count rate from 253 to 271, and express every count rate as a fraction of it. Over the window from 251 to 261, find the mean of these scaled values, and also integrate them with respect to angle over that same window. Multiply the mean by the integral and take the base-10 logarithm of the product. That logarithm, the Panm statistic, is 1.02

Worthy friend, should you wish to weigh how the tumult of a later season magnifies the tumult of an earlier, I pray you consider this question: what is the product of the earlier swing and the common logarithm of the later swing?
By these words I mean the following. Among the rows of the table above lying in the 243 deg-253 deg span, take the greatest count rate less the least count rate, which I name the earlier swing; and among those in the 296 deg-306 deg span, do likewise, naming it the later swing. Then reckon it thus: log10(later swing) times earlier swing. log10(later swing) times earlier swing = -0.11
